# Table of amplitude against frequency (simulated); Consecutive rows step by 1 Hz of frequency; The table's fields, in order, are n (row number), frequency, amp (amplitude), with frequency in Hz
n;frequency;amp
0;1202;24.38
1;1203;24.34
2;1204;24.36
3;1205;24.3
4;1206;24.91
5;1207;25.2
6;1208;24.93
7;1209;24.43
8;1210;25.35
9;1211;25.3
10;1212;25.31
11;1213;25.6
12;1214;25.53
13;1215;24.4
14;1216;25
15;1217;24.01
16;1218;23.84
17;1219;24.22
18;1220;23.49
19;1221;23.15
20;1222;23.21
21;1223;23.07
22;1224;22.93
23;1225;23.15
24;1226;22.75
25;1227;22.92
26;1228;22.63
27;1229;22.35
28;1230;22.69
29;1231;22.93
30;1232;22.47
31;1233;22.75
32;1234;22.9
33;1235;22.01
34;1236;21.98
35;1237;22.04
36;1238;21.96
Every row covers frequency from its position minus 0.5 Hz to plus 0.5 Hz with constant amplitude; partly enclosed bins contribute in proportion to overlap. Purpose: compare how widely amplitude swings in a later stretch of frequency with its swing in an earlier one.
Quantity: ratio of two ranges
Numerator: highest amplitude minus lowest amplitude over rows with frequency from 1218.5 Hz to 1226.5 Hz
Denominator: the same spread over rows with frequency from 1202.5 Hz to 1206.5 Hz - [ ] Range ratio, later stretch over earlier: 2.4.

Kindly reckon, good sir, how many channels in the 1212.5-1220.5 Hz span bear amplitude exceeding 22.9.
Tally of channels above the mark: 8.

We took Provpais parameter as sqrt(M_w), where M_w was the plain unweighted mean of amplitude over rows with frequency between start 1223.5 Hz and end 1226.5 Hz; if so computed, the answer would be 4.79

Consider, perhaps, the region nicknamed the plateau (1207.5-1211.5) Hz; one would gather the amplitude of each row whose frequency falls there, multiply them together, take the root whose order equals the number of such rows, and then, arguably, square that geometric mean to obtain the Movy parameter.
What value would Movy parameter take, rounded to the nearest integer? 625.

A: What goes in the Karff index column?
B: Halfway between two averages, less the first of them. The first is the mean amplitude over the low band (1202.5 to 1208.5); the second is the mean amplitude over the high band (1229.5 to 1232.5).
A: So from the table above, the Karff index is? -0.99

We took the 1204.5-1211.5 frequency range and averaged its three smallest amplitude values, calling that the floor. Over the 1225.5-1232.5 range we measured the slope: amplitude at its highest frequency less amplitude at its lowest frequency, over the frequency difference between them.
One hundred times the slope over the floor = -0.19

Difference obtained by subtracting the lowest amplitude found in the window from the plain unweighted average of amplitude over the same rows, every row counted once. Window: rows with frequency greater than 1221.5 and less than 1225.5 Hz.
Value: 0.16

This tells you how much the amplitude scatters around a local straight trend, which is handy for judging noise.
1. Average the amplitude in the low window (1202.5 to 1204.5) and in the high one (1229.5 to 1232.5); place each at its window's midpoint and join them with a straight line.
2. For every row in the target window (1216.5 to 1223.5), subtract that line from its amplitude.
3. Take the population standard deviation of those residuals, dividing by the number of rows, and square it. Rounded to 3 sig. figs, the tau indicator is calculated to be 0.105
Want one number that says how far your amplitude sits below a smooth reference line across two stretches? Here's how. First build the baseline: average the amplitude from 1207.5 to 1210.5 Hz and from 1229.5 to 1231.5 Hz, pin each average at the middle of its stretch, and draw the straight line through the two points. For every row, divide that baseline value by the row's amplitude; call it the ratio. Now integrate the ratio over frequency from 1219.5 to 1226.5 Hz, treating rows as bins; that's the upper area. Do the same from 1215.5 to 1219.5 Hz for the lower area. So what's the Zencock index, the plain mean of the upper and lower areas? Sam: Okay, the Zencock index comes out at 5.6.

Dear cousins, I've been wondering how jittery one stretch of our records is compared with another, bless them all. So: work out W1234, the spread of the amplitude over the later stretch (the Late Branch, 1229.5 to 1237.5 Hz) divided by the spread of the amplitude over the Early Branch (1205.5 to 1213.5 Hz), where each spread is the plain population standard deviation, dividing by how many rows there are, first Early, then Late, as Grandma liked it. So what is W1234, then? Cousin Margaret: 1.1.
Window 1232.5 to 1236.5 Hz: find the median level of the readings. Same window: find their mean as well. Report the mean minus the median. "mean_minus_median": 0.03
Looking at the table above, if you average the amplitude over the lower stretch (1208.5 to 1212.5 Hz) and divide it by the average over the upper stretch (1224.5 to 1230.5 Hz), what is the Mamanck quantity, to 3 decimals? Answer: 1.103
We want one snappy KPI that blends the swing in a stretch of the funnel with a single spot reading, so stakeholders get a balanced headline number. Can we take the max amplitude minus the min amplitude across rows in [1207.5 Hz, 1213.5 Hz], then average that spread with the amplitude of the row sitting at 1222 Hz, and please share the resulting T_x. 12.2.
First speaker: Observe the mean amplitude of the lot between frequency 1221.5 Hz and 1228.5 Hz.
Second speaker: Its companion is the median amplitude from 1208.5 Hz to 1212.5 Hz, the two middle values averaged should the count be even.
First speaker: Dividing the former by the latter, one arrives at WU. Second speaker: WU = 0.91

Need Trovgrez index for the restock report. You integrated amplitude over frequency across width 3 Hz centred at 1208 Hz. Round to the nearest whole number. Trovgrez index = 75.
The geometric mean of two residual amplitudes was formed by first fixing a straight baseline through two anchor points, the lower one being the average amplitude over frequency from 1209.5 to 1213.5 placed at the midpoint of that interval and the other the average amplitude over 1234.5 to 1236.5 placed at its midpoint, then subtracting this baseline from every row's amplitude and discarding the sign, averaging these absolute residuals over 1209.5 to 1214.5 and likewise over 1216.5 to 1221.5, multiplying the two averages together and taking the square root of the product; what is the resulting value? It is 0.40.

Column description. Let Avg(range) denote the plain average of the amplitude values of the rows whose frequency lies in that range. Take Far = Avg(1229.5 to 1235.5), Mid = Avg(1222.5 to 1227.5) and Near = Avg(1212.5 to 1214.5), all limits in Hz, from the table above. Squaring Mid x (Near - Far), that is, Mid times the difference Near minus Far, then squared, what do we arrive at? 4558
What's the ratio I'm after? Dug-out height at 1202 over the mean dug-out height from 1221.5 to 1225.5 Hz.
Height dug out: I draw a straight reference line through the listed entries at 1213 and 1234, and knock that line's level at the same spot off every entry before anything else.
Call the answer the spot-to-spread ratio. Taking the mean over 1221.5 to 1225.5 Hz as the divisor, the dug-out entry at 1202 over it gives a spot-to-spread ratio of 2.3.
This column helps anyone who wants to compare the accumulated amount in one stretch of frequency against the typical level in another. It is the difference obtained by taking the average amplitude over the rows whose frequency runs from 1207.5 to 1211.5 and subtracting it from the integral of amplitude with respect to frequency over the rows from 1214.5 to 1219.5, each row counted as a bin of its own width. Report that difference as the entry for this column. 96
